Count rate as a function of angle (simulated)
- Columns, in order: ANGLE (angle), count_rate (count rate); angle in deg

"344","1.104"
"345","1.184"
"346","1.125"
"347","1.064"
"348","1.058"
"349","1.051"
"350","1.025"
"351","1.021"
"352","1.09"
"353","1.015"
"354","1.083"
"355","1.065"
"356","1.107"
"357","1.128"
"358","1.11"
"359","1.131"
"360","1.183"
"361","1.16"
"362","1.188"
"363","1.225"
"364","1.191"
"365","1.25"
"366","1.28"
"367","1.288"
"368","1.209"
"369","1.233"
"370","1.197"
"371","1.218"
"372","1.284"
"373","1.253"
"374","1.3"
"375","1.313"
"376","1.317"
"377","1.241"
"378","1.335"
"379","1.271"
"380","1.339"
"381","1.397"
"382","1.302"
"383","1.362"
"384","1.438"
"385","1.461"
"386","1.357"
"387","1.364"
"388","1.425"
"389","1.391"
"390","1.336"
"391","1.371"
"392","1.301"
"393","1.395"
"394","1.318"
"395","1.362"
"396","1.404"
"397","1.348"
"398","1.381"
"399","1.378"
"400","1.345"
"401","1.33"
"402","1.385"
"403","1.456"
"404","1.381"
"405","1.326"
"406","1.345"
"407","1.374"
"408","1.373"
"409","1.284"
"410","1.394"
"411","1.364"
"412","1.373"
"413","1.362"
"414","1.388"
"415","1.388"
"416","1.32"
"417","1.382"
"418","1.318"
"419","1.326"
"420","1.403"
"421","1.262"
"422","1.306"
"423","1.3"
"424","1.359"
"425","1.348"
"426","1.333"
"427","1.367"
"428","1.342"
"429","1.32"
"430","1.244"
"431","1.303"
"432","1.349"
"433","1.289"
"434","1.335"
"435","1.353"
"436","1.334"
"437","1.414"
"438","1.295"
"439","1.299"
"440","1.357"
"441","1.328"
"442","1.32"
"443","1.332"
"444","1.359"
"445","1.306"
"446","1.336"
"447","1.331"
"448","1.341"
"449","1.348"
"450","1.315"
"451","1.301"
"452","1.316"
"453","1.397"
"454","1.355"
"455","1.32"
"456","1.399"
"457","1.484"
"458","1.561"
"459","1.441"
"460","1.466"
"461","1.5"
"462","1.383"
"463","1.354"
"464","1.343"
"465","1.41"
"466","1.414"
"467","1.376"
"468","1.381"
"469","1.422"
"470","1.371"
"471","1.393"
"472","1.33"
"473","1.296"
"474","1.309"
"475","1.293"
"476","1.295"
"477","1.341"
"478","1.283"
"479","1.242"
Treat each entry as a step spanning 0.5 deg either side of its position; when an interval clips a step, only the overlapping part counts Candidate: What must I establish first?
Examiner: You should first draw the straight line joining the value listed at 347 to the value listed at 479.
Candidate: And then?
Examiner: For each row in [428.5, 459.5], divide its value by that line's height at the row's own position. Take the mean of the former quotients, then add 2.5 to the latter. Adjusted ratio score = 3.63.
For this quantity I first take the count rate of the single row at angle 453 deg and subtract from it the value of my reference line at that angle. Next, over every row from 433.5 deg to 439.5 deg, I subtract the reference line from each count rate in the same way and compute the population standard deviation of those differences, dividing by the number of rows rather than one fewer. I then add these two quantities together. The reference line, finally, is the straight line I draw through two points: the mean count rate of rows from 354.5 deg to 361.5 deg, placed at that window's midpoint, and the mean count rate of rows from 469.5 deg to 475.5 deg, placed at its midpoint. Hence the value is 0.14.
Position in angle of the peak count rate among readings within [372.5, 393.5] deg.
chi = 385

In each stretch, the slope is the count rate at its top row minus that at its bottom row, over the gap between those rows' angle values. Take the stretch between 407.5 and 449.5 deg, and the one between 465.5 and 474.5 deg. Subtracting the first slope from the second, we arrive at -0.013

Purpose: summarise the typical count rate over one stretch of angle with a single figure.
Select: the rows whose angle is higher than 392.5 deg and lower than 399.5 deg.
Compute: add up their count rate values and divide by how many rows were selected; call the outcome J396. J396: 1.37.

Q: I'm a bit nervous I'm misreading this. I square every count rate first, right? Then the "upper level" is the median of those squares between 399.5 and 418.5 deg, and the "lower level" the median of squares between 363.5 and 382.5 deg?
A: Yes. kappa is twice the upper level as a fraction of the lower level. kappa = 2.30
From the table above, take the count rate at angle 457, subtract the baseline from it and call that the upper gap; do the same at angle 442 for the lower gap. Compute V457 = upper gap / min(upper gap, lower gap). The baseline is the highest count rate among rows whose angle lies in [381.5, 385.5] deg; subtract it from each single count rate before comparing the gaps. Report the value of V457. -0.2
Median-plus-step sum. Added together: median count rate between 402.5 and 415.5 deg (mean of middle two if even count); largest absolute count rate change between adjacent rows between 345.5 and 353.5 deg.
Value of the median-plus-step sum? 1.448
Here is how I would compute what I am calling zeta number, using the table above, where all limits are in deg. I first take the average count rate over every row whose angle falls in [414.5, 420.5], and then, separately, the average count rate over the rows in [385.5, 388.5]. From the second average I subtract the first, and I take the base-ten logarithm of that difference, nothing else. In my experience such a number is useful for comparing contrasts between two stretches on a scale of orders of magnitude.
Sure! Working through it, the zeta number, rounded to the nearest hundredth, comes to -1.59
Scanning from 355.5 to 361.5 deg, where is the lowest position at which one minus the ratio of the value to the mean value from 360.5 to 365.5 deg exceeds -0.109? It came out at 356 deg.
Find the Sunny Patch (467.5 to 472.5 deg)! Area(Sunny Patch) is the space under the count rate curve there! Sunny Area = 6.90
